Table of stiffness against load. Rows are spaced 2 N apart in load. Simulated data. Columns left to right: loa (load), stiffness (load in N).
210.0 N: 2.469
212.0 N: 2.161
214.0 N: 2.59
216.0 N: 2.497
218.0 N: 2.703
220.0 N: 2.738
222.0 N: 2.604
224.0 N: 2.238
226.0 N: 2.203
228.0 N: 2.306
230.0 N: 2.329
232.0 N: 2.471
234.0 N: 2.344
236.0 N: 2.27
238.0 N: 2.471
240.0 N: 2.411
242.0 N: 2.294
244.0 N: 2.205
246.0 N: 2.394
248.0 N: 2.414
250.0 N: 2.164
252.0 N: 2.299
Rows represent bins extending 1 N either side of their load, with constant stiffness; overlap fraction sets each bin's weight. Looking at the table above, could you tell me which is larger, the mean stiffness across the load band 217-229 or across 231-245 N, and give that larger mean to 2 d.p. 2.47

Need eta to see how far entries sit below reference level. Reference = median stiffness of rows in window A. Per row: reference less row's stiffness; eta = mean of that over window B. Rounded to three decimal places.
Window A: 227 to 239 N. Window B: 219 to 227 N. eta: -0.109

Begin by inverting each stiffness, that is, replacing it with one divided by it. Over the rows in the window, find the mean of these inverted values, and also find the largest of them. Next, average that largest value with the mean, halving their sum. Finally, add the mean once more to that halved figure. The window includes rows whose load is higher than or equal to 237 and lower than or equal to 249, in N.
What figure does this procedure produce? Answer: 0.862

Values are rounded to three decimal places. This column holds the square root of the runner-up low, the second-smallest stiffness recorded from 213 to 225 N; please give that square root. 1.580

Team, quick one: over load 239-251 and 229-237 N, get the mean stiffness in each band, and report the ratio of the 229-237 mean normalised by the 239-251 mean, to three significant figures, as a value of 1.02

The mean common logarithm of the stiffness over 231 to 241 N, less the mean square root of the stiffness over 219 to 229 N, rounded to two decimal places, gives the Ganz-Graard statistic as -1.17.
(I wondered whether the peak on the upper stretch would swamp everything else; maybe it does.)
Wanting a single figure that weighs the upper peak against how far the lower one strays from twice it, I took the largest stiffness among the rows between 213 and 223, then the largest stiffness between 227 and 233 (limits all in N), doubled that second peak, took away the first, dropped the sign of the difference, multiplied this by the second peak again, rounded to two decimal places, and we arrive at 5.45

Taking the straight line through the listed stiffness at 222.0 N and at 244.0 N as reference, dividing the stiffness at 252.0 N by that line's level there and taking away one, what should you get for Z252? 0.12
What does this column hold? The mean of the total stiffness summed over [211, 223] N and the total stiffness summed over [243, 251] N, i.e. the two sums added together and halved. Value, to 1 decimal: 12.2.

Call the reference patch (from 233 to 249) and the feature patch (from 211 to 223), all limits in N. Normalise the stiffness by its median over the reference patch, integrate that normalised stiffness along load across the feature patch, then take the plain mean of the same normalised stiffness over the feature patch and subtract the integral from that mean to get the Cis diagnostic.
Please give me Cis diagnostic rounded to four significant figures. -11.84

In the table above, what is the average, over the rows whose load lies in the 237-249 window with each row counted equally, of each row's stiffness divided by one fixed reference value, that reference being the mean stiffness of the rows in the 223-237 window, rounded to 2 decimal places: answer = 1.02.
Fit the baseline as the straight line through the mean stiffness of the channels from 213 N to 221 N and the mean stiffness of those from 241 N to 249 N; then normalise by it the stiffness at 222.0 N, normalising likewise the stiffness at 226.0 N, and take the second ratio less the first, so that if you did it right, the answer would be -0.14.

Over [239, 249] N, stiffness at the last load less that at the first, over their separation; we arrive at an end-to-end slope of 0.00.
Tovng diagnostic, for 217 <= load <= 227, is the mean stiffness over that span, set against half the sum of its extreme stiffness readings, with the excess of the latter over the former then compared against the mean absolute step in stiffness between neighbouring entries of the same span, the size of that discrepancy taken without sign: 0.17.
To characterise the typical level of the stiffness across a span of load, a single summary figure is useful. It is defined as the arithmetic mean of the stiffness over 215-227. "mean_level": 2.50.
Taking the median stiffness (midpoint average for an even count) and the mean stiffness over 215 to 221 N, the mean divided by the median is 0.98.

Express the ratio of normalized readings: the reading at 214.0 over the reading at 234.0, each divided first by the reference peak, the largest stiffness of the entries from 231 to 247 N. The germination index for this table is 1.10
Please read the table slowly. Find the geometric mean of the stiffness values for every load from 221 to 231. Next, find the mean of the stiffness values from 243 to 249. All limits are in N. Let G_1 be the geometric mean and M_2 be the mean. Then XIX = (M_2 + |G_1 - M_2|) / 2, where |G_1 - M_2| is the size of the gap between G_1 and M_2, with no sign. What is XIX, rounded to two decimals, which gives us 1.17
